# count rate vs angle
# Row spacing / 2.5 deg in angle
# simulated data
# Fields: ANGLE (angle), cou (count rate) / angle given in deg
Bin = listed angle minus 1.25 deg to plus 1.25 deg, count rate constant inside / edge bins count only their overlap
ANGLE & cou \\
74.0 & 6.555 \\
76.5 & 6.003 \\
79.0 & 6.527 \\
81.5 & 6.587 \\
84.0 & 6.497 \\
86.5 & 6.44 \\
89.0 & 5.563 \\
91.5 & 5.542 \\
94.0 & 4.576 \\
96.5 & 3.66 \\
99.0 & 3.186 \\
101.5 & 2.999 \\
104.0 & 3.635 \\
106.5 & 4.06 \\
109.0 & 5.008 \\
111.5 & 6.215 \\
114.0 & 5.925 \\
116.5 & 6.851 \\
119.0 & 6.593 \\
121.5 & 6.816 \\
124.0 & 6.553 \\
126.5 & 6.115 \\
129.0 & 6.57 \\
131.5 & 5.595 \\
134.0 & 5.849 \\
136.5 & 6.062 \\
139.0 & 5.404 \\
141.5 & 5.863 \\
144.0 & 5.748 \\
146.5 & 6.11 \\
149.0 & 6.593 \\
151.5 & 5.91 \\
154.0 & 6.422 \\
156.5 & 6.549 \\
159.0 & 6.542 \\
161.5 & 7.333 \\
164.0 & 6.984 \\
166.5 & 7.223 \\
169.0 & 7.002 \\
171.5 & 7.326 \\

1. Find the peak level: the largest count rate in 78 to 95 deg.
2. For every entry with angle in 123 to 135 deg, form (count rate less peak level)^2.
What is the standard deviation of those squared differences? 0.4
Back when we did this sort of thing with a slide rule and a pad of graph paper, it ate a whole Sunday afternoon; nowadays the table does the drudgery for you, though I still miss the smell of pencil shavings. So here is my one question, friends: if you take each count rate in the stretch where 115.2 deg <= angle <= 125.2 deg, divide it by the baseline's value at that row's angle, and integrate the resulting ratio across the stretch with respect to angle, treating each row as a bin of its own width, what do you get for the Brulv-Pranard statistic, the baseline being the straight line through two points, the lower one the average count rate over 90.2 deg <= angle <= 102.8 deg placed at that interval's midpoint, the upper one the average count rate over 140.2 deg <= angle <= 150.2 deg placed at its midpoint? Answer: 13.4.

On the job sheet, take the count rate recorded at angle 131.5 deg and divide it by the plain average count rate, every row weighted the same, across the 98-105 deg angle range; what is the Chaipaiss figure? 1.7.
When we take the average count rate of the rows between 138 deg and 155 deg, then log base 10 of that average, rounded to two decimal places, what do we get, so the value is 0.78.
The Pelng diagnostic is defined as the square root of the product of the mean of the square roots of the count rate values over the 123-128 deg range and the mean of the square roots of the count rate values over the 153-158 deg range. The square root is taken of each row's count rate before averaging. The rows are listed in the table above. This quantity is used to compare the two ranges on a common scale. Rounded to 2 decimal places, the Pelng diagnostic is 2.53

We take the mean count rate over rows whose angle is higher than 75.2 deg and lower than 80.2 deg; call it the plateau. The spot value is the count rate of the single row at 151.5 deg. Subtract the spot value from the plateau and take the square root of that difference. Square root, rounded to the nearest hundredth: 0.60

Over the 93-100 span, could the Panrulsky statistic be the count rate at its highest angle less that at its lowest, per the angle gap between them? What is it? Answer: -0.28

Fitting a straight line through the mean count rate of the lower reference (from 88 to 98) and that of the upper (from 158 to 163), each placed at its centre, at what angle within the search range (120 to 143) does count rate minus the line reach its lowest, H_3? 139.0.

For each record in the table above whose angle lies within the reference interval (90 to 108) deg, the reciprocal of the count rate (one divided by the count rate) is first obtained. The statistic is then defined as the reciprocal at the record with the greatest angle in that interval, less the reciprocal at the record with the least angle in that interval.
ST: 0.066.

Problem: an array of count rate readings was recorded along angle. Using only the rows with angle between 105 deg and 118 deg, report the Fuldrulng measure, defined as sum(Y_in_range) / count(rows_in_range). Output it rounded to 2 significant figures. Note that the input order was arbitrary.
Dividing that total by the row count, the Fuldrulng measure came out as 5.6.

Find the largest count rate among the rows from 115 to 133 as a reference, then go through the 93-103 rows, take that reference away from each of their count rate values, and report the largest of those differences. -2.3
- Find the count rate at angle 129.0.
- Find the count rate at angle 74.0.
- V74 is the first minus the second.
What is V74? 0.0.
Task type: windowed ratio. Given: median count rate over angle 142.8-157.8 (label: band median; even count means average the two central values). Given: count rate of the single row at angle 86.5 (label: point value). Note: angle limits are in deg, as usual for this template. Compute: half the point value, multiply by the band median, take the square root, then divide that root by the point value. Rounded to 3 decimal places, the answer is 0.697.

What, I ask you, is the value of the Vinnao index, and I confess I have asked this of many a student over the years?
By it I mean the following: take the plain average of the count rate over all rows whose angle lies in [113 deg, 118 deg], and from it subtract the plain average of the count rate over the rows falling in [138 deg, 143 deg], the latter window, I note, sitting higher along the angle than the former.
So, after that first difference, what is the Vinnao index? 1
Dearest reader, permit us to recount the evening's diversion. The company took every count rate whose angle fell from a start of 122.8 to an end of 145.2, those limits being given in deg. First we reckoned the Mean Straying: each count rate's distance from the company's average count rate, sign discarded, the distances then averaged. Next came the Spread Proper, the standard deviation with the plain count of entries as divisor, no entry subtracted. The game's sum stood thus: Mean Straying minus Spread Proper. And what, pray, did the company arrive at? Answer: -0.062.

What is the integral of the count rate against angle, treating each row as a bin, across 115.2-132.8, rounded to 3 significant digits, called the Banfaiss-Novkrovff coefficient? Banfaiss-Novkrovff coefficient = 113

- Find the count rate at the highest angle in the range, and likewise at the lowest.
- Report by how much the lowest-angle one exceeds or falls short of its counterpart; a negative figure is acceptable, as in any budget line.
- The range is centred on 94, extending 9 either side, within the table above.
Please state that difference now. 3.4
